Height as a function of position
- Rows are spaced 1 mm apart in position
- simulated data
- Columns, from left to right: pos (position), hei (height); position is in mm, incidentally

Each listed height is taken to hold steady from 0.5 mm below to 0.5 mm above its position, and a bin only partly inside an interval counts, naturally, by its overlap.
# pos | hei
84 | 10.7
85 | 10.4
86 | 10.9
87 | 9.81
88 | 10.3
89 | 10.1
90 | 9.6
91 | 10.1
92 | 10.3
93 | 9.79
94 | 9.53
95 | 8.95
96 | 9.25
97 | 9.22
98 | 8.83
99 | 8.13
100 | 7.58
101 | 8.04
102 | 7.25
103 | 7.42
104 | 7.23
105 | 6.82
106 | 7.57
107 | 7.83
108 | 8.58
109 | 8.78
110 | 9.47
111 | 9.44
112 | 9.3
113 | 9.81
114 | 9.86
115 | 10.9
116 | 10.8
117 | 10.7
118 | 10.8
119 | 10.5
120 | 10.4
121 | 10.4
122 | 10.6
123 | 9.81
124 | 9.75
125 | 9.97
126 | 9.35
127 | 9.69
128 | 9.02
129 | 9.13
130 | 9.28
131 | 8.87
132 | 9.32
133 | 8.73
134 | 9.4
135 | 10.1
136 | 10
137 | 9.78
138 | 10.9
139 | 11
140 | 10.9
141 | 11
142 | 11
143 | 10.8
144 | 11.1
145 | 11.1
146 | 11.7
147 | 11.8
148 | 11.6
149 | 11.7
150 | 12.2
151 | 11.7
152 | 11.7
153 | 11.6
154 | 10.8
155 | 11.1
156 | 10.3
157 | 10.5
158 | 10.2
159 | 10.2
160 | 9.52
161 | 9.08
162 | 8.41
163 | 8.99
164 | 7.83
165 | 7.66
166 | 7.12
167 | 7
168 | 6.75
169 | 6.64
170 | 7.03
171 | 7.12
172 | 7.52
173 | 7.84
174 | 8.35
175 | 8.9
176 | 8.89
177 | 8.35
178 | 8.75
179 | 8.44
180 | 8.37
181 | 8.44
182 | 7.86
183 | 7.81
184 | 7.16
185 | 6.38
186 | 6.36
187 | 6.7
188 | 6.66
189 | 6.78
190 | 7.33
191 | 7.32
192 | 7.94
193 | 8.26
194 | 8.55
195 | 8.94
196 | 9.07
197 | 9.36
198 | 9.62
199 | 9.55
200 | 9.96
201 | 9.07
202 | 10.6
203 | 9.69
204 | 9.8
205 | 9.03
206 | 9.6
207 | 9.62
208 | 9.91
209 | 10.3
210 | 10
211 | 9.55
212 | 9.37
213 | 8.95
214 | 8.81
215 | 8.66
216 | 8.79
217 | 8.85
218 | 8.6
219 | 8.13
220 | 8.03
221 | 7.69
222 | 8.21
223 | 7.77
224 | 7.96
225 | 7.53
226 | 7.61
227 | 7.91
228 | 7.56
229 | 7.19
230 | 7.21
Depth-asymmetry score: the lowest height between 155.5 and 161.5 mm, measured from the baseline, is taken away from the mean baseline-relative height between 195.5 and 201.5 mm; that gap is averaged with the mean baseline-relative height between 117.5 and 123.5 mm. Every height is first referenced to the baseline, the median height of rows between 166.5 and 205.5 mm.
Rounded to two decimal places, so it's 1.21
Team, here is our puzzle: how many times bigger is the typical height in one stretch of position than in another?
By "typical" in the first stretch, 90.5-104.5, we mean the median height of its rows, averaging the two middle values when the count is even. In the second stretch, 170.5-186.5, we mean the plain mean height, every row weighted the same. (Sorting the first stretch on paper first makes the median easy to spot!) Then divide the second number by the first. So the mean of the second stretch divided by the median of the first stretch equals 0.89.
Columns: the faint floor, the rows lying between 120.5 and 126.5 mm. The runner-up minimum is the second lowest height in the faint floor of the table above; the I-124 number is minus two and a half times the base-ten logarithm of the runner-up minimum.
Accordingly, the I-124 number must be -2.47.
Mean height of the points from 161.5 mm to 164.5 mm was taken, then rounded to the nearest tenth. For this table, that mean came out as 8.4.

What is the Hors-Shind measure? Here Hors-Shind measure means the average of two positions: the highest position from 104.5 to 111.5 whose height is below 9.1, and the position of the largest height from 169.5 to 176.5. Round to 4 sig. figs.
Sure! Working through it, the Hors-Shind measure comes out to 142.0 mm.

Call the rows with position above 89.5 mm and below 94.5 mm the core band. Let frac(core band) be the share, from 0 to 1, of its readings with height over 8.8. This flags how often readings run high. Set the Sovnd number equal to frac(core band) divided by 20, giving 0.0500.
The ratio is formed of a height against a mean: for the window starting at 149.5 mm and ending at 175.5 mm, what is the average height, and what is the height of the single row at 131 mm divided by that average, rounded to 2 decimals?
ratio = 0.98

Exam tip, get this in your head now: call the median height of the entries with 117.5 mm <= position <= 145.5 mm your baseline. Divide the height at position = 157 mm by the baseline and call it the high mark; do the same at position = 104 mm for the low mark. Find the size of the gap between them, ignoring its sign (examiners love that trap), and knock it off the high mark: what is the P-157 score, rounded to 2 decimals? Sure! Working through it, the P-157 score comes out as 0.72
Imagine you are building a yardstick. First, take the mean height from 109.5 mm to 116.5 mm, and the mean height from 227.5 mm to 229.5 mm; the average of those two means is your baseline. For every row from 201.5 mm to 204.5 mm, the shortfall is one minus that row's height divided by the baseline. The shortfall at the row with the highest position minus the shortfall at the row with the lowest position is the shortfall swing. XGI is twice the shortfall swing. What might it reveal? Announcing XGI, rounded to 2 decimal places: 0.18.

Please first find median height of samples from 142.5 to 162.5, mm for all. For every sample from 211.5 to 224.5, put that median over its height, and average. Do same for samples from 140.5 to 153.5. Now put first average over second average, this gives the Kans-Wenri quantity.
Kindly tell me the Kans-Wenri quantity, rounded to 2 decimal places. 1.36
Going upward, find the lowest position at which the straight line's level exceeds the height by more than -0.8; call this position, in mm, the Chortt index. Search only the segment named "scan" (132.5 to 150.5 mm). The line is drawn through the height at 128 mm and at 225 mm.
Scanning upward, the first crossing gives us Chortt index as 133 mm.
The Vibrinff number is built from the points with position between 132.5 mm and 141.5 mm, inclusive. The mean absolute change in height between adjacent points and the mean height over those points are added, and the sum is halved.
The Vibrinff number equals 5.3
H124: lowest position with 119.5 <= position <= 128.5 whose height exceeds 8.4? 120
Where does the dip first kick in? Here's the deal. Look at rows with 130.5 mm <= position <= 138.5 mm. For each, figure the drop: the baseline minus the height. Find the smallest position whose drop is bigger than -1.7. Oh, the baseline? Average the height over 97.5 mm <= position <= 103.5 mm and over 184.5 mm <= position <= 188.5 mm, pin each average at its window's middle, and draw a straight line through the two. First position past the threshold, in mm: 131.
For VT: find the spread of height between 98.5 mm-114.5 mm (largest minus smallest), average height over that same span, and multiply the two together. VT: 25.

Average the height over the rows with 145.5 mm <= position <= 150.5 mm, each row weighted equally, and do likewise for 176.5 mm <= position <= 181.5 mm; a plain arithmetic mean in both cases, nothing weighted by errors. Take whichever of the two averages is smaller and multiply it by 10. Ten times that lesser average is 85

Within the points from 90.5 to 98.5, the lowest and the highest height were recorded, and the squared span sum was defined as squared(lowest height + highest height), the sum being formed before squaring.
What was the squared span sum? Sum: 366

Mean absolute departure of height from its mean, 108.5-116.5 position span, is 0.55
